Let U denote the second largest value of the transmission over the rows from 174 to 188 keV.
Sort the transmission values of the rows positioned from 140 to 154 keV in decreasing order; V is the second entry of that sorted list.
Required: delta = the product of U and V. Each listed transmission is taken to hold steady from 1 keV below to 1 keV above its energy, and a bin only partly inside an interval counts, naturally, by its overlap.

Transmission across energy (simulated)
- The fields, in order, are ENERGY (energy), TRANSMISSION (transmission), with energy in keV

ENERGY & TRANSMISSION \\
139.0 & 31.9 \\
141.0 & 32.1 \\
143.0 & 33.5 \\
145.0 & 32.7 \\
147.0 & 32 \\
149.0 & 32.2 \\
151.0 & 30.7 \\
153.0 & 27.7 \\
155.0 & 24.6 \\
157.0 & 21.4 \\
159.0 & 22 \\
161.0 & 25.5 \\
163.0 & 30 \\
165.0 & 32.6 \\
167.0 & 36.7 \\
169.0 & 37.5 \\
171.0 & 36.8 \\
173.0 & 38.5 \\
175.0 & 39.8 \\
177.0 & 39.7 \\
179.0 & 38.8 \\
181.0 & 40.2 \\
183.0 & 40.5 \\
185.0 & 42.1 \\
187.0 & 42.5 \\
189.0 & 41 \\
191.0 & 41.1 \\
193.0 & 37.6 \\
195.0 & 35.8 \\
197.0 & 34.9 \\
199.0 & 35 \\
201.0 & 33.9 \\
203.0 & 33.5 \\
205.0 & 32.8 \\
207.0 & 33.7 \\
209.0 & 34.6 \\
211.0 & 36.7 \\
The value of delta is 1377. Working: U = 42.1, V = 32.7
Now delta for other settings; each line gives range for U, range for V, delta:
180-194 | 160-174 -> 1579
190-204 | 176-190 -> 1583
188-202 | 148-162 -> 1259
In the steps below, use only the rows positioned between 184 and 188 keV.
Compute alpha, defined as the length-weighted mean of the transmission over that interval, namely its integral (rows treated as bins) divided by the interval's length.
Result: 42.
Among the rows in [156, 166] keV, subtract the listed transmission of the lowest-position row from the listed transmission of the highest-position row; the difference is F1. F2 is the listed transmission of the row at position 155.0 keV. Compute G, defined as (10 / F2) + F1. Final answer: 11.6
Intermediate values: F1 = 11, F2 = 24.6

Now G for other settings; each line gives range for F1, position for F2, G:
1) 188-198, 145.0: -5.8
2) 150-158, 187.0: -9.1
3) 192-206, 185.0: -4.6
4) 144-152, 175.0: -1.7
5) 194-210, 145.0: -0.9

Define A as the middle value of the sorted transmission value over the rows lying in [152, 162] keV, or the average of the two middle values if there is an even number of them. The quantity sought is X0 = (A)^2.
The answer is 605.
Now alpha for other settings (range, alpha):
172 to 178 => 39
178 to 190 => 41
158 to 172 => 32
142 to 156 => 30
